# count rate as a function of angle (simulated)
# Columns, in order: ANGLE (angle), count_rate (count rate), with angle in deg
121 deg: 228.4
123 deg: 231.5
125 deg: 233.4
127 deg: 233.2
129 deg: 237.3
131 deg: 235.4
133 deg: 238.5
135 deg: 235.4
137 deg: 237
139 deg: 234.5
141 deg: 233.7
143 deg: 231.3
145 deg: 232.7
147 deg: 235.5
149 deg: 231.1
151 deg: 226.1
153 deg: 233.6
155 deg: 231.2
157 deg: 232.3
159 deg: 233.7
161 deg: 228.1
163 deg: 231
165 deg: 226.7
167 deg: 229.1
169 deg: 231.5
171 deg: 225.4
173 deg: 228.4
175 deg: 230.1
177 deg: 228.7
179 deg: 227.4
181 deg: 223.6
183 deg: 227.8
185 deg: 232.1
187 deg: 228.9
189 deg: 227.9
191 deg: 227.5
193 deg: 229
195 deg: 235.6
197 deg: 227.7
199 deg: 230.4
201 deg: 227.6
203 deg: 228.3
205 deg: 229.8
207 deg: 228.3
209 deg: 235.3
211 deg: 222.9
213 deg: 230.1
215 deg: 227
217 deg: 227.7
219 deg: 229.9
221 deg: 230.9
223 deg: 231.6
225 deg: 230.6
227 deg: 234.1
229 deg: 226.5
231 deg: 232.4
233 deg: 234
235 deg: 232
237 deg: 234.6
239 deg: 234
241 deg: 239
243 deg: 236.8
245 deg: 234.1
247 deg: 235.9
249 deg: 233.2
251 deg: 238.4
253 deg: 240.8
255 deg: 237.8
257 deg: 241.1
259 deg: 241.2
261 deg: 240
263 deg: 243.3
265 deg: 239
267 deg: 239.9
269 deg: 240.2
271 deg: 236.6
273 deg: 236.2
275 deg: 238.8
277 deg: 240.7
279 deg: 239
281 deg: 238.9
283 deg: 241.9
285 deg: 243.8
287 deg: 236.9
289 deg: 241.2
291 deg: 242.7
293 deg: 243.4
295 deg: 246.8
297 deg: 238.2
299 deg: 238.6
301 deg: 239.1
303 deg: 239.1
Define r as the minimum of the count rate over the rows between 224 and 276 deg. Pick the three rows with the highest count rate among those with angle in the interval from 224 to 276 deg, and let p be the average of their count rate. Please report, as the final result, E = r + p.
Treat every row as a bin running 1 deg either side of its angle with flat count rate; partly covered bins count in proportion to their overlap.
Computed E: 468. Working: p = 242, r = 226.5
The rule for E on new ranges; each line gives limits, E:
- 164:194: 455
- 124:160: 464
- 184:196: 460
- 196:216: 455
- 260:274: 477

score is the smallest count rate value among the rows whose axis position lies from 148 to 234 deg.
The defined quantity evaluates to 222.9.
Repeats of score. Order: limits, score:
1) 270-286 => 236.2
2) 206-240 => 222.9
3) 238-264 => 233.2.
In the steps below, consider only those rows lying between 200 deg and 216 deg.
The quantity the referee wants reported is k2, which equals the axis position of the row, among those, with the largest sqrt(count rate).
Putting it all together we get 209 deg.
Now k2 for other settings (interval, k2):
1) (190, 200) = 195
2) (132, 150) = 133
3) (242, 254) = 253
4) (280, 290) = 285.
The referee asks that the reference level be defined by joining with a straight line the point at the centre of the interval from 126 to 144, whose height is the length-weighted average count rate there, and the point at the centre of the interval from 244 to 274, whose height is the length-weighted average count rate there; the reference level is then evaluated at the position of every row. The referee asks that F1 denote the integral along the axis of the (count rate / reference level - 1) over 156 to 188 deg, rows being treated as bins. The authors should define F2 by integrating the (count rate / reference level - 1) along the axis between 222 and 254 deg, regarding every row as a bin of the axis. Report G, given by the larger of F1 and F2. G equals -0.50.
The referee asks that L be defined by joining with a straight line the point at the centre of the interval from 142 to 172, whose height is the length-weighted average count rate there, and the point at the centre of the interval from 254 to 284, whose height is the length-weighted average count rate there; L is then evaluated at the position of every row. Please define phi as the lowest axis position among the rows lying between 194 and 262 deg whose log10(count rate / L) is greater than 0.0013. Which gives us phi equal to 195 deg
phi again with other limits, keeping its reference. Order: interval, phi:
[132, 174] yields 133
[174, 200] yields 195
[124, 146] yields 125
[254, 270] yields 257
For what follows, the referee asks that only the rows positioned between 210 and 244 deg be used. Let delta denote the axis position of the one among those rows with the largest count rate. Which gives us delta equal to 241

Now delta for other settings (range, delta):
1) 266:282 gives 277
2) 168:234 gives 195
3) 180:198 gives 195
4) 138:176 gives 147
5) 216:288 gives 285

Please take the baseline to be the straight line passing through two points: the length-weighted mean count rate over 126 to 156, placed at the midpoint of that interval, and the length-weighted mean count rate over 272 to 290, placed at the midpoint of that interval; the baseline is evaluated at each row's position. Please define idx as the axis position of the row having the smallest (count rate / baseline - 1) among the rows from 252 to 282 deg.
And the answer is 273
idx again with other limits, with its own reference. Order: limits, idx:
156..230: 211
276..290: 287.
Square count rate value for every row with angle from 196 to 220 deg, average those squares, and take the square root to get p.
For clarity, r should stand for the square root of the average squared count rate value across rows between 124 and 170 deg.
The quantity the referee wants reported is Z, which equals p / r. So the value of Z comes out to 0.98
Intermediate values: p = 229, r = 233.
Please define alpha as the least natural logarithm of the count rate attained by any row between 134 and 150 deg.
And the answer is 5.44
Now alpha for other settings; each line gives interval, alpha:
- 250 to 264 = 5.47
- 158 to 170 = 5.42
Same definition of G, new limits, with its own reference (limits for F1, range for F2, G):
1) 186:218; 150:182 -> -0.92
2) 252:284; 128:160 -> 0.13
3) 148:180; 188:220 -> -0.85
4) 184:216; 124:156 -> -0.21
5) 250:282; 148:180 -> 0.11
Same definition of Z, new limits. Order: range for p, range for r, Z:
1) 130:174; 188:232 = 1.01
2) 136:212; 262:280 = 0.96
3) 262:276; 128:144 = 1.02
